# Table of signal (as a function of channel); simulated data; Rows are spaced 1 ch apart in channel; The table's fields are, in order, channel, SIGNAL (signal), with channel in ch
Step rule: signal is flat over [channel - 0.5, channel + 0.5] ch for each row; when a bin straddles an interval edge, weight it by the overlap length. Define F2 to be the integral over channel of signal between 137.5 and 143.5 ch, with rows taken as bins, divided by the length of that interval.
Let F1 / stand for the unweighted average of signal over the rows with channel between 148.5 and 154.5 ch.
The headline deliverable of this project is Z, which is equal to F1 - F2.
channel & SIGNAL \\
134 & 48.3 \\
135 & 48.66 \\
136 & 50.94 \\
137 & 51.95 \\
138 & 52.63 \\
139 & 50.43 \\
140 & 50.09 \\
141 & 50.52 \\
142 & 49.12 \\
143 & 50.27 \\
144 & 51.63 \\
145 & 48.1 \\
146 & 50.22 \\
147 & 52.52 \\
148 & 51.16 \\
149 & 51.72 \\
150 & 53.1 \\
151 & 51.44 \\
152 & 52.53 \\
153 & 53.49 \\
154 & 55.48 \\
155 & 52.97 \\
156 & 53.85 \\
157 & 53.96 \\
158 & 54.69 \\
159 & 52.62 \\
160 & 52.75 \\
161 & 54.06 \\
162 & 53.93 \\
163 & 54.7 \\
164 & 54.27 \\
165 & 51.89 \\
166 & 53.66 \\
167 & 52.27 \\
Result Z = 2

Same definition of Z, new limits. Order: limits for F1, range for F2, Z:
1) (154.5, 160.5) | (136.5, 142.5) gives 3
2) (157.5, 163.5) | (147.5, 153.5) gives 2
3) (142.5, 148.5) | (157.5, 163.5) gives -3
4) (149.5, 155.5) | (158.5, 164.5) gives -1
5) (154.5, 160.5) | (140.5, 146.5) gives 3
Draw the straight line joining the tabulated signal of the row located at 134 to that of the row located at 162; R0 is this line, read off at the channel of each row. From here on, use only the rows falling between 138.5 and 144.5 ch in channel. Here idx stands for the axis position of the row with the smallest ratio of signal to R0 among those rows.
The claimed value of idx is 142 ch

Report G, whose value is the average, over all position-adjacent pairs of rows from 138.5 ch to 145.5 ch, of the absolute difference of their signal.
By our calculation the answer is 1.37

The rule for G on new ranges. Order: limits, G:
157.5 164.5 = 0.81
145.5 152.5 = 1.39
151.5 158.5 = 1.20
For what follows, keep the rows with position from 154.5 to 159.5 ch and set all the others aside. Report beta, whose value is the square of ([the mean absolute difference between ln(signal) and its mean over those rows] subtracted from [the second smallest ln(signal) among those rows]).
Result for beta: 15.7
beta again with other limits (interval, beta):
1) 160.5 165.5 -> 15.8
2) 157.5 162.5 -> 15.6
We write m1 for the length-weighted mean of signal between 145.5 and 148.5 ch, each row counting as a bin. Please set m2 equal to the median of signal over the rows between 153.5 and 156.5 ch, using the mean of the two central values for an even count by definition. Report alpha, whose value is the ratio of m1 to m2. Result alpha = 0.95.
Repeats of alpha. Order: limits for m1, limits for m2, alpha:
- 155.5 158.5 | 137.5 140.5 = 1.07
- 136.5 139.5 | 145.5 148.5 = 1.01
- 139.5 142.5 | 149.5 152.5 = 0.95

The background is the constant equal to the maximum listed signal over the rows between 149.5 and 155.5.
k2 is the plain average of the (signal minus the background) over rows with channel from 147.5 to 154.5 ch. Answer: -2.8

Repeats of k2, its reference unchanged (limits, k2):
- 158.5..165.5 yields -2.0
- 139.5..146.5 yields -5.5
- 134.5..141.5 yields -4.7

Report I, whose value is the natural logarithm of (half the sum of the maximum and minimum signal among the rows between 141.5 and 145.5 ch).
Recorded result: 3.91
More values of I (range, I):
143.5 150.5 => 3.92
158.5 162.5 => 3.98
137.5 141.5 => 3.94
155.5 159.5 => 3.98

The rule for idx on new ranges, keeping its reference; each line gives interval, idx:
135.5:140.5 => 140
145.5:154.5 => 146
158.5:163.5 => 160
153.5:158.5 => 155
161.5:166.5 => 165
